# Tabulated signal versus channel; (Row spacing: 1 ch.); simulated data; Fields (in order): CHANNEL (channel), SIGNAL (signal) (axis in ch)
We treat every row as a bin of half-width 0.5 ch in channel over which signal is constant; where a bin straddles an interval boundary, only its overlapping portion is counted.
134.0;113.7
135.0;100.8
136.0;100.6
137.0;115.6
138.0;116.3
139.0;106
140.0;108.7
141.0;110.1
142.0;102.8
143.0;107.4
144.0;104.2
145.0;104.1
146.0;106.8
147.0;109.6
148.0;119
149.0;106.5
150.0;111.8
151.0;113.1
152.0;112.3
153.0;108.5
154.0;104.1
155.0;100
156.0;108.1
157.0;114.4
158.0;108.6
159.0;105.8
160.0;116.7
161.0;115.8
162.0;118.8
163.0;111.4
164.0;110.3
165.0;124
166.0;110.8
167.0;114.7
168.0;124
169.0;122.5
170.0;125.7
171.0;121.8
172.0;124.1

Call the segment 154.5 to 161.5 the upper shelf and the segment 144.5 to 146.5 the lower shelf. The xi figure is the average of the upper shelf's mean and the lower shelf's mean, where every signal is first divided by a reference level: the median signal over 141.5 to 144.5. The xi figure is 1.03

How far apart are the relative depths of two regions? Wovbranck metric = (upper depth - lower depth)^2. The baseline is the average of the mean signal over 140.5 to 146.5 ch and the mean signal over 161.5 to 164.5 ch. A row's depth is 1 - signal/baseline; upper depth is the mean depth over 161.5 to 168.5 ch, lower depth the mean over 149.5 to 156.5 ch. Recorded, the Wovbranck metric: 0.005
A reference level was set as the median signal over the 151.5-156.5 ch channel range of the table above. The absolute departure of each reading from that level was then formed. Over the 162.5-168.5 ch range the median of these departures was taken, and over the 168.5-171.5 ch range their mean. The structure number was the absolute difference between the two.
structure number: 10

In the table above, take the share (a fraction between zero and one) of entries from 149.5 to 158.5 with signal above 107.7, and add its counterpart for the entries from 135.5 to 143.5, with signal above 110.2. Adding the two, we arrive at 1.03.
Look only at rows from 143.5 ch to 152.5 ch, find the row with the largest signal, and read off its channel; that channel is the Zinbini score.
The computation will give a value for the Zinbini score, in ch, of 148.0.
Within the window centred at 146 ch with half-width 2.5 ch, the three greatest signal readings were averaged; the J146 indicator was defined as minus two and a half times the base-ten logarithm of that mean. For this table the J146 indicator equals -5.121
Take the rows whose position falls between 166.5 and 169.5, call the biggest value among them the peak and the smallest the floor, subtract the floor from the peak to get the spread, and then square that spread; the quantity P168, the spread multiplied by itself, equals 86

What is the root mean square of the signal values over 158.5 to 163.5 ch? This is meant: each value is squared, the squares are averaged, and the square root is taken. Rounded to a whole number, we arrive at 114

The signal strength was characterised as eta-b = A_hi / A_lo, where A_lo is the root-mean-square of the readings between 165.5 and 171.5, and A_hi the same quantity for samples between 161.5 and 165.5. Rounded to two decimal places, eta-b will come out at 0.97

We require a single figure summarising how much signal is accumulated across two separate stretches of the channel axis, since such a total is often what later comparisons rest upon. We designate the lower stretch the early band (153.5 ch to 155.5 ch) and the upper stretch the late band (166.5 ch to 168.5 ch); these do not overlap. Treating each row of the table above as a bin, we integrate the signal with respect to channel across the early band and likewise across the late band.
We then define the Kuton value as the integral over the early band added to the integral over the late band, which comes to 443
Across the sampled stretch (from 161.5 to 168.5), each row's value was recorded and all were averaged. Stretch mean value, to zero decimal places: 116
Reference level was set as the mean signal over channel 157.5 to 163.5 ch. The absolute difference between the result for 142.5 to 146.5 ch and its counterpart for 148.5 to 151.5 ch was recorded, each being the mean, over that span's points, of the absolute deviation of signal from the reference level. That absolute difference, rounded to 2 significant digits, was 4.7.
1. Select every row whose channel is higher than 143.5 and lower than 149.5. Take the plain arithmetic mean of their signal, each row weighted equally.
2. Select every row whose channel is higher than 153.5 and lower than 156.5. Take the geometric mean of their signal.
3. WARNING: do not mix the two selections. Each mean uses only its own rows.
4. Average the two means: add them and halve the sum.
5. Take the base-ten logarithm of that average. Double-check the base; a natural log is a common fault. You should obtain 2.026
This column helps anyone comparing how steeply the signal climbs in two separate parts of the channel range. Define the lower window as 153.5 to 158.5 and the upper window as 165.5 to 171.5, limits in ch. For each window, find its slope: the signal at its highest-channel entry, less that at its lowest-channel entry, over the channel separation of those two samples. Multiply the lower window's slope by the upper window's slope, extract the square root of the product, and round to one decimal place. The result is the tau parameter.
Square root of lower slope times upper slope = 1.6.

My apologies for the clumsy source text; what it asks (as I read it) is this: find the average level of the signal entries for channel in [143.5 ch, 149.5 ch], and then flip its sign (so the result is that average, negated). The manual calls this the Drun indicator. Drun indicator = -108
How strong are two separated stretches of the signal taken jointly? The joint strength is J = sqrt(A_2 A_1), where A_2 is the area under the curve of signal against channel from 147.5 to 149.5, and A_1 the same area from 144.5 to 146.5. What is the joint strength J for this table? 218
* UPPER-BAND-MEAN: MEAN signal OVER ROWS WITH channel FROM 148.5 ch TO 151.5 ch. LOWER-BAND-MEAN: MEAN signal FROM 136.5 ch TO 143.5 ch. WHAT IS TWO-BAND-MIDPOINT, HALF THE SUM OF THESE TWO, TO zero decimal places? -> 110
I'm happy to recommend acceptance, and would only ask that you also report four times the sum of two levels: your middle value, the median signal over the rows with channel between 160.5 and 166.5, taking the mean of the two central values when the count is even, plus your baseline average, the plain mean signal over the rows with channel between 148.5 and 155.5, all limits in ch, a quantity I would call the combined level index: 887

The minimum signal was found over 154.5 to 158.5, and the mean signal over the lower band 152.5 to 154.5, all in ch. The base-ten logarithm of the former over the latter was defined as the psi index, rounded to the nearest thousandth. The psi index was -0.027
